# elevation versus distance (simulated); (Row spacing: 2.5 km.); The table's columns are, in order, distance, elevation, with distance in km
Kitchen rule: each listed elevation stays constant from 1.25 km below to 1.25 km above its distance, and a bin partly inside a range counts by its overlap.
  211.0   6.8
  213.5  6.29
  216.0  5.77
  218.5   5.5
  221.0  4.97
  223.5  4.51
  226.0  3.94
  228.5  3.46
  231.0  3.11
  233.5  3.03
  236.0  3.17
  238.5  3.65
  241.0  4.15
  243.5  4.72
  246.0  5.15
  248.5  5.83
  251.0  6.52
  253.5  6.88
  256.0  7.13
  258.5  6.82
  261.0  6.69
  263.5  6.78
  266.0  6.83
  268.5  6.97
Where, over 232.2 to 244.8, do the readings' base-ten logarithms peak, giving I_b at 243.5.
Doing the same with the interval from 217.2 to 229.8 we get 218.5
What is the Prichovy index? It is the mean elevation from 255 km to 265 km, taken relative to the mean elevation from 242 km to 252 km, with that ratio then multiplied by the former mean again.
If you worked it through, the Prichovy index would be 8.5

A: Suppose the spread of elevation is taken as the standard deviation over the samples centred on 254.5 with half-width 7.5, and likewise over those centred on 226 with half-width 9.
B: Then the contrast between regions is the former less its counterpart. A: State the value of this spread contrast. -0.5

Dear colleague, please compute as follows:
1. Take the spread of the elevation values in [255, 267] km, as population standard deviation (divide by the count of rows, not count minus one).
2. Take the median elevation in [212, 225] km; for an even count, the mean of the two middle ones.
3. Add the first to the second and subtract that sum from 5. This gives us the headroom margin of -0.65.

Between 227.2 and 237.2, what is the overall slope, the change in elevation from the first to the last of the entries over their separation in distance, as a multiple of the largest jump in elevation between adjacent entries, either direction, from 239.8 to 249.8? -0.1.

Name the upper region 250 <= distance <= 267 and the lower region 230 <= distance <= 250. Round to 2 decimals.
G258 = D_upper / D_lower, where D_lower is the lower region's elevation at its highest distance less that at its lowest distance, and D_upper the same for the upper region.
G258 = 0.11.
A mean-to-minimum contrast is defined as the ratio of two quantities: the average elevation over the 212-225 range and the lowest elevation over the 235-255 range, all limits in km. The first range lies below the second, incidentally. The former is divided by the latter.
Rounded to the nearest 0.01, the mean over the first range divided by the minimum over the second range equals 1.71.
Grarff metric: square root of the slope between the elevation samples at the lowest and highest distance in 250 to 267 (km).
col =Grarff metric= 0.14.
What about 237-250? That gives 0.47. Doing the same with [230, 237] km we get 0.11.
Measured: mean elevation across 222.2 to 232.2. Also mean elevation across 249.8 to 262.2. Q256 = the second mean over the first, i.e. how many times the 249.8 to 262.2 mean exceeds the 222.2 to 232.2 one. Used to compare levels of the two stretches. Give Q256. 1.81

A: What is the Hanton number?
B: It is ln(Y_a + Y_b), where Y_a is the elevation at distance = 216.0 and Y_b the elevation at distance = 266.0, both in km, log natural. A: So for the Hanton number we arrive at 2.53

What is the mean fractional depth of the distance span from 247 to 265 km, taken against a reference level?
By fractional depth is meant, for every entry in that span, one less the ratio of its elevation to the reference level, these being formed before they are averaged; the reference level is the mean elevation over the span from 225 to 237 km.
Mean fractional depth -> -0.99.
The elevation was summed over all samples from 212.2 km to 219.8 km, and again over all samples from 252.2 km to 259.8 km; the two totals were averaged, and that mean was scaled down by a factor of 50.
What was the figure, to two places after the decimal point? 0.38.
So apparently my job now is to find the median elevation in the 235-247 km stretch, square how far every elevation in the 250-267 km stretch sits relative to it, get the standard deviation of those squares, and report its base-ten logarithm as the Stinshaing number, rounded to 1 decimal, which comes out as 0.0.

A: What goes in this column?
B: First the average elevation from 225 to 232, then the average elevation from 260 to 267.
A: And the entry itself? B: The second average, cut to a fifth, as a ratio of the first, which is 0.39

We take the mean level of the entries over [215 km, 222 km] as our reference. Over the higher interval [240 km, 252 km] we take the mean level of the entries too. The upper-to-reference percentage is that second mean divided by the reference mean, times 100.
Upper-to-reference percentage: 97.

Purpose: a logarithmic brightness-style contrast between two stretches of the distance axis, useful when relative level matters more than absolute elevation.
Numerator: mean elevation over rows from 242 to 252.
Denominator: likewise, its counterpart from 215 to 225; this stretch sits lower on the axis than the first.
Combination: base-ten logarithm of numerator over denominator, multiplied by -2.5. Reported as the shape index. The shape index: -0.07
